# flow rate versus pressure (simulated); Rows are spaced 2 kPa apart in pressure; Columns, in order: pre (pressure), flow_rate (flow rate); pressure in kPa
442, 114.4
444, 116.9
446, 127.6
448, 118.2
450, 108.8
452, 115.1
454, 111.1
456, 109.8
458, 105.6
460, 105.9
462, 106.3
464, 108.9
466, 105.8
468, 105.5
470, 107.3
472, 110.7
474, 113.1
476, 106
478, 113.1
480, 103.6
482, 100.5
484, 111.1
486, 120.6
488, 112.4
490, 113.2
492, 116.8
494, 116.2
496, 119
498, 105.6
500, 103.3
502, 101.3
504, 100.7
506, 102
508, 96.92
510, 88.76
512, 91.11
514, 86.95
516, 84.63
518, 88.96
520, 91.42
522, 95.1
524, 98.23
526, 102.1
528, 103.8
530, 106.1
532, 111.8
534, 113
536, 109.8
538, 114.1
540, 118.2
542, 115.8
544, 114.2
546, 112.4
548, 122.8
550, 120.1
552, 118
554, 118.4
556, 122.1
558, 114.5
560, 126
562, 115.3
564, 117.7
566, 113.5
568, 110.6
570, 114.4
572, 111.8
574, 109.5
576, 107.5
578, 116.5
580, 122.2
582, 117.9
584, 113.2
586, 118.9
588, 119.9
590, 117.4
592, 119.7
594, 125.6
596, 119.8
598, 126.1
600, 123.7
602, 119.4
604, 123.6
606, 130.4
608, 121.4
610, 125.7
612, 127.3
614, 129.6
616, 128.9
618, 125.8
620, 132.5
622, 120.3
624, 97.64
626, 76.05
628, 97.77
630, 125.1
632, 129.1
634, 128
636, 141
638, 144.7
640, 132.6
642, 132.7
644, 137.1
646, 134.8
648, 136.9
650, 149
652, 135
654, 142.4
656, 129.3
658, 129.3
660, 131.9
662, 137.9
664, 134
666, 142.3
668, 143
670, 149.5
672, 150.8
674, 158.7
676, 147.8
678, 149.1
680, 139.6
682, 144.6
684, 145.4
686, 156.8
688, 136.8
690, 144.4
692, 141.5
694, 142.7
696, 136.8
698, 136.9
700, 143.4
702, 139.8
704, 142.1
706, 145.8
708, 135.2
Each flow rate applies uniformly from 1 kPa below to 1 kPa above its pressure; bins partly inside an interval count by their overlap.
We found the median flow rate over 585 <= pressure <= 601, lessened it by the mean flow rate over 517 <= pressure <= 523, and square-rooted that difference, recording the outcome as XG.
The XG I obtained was 5.3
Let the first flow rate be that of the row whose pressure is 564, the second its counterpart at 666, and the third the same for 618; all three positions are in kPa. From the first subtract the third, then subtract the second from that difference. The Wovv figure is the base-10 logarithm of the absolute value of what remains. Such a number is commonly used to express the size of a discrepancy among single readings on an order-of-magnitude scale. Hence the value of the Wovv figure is 2.18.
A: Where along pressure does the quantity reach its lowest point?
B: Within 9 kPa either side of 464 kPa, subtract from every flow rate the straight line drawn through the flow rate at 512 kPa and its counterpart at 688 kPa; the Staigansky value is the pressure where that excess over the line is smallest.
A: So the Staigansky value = 468 kPa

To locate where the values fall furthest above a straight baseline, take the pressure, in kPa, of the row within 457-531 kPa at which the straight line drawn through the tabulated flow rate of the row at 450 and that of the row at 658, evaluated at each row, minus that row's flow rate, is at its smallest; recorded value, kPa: 486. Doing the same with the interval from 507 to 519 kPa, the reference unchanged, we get 508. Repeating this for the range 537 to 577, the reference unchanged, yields 560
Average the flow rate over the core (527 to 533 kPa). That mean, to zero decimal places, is 107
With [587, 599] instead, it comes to 121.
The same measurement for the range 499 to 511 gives 99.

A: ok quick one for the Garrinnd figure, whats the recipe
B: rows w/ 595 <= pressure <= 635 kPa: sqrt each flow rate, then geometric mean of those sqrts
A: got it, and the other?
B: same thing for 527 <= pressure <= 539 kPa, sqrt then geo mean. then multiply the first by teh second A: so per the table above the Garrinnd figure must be 114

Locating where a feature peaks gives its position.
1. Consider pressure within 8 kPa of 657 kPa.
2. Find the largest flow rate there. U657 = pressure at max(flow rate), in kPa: 650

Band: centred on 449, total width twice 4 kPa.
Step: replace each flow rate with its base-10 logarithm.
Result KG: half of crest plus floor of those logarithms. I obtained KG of 2.07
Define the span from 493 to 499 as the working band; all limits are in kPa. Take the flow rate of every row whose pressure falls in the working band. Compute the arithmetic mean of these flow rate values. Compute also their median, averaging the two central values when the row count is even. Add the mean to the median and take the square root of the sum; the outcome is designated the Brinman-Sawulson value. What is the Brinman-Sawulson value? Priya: 15.2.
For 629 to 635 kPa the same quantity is 16.0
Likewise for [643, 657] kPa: 16.6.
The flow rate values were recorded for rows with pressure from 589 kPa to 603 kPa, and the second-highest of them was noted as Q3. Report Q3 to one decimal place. 125.6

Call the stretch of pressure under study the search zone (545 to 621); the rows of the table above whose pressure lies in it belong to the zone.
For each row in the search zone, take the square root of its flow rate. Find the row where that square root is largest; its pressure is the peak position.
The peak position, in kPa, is 620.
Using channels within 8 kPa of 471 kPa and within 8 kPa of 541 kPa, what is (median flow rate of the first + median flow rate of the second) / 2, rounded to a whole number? 111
